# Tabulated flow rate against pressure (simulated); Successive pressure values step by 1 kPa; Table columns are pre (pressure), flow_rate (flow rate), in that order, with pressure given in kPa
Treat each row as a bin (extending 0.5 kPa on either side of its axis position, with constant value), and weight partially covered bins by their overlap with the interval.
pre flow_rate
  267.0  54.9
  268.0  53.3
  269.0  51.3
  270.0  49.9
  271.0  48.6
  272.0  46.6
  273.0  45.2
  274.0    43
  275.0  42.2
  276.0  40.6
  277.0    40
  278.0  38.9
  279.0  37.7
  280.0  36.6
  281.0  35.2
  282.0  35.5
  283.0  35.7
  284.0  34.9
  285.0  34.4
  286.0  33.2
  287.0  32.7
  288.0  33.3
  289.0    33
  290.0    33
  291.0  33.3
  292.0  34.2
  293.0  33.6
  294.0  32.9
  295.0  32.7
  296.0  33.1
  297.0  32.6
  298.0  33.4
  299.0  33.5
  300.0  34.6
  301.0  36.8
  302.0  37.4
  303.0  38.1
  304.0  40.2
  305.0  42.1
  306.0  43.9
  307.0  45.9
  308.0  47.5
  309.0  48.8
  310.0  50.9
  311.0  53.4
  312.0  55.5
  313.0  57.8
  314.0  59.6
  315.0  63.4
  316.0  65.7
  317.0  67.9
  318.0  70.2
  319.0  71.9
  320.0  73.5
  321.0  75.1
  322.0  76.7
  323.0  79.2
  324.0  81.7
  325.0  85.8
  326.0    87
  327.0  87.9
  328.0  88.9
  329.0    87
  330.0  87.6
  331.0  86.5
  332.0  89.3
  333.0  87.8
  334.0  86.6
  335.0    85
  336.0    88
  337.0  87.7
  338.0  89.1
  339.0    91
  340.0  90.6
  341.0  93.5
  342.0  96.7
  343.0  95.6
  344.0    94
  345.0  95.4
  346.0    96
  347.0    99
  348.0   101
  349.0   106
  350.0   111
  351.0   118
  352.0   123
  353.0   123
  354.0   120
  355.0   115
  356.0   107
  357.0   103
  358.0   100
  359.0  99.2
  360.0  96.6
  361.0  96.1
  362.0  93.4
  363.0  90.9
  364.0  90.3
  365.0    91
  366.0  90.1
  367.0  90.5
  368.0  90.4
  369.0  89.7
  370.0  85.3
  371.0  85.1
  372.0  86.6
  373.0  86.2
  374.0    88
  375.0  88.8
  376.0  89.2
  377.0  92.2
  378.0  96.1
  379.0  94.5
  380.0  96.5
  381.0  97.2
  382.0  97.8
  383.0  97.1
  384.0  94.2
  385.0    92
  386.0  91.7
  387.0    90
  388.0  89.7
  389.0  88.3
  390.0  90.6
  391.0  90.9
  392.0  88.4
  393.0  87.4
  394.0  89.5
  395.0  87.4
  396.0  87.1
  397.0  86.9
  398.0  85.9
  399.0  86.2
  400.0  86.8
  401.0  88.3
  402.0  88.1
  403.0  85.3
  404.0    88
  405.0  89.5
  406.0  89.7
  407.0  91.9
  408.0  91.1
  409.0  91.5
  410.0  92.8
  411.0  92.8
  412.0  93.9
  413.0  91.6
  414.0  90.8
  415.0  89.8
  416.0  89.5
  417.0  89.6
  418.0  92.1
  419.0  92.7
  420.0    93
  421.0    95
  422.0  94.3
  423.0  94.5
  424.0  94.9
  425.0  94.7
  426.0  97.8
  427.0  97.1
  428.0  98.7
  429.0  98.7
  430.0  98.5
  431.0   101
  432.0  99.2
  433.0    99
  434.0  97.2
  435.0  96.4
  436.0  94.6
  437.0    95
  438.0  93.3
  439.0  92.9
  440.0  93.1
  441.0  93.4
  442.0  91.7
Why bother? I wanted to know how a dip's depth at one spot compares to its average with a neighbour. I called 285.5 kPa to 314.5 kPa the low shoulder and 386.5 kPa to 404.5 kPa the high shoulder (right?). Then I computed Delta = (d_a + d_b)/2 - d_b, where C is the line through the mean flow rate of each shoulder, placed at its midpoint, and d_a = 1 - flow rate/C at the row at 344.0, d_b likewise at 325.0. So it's 0.1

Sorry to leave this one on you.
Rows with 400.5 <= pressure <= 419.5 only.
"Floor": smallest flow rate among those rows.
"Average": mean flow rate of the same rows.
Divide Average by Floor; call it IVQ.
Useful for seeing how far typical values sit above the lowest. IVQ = 1.06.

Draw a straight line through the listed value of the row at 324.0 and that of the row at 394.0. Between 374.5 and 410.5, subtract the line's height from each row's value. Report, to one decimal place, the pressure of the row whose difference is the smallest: 403.0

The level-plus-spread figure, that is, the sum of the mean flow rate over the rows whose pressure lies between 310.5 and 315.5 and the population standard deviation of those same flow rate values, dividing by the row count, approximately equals 61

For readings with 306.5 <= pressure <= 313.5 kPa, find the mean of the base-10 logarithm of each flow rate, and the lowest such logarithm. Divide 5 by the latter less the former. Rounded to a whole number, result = -105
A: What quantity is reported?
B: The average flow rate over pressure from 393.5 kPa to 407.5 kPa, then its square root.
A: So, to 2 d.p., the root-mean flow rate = 9.38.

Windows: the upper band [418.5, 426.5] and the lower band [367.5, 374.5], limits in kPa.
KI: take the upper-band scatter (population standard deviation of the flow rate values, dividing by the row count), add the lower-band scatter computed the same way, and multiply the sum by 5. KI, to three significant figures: 16.9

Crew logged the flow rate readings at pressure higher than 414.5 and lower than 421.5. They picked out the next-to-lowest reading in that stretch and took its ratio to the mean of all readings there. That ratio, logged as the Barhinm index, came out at 0.977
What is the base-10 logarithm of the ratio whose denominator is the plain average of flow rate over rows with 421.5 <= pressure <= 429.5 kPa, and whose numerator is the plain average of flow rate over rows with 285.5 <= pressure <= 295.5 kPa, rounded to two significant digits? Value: -0.46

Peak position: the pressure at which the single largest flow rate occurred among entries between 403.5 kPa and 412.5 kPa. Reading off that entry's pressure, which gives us 412.0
